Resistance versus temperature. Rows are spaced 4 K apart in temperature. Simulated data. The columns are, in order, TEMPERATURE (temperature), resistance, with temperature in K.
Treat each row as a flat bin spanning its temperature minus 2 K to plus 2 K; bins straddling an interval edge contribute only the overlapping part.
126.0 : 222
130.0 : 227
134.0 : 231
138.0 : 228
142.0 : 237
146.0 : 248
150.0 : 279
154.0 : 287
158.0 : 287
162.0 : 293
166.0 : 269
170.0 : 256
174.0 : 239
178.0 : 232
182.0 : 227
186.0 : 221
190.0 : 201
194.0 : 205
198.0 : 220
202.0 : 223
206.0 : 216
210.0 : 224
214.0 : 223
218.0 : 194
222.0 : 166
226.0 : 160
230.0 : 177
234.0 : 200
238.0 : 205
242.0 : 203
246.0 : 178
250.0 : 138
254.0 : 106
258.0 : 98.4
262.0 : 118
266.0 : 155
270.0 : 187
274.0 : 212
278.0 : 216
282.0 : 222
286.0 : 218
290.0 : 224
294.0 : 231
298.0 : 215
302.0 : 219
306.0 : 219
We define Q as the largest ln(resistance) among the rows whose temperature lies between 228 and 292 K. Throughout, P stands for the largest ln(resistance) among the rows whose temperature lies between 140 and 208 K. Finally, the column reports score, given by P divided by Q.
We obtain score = 1.05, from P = 5.68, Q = 5.4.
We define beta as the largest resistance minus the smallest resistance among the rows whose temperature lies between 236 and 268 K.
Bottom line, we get 107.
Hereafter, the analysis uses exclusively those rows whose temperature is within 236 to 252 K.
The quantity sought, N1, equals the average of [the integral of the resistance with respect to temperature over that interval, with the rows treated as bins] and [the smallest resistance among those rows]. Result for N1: 1517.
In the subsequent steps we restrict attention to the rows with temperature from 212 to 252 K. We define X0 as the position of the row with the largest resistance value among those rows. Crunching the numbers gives 214.0 K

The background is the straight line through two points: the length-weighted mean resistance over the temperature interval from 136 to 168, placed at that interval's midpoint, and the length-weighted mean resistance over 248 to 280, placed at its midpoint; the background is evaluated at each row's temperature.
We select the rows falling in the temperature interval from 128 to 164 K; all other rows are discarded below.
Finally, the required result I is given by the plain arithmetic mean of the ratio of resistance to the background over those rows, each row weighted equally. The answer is 0.95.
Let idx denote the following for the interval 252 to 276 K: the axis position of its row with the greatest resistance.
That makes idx 274.0 K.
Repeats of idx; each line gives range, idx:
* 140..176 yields 162.0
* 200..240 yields 210.0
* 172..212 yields 174.0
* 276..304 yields 294.0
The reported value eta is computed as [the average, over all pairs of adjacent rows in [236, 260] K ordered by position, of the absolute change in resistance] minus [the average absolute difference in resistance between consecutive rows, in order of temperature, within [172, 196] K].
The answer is 13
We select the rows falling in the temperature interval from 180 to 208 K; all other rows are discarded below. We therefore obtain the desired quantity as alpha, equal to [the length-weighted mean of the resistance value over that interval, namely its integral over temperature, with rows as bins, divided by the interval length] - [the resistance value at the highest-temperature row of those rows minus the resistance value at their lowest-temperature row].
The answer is 227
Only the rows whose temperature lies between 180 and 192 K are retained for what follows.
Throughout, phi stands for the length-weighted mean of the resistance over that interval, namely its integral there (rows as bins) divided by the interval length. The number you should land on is 216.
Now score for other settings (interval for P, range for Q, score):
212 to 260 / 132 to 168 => 0.95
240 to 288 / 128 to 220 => 0.95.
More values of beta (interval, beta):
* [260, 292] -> 106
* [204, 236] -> 64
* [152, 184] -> 66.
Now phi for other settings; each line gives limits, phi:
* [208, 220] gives 214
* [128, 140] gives 229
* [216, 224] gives 180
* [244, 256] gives 141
